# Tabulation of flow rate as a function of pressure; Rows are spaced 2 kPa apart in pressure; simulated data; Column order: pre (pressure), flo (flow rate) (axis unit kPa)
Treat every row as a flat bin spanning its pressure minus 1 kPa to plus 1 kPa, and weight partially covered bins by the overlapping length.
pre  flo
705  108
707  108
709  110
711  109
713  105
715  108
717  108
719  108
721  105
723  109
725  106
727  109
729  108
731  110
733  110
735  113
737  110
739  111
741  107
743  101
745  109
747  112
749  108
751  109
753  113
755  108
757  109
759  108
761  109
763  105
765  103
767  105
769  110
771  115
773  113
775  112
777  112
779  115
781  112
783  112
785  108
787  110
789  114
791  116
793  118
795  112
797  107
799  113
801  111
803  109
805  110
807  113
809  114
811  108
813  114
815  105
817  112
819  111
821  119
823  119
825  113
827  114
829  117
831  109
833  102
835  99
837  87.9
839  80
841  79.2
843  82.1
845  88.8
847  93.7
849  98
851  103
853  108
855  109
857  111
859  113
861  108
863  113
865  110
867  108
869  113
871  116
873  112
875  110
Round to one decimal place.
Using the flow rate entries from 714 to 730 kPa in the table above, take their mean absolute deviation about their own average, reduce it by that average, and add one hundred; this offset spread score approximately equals -6.6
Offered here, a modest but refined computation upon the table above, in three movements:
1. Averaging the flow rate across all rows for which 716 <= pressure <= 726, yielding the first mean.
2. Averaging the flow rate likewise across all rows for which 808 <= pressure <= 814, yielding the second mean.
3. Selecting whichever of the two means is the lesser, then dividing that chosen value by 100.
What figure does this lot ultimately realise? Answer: 1.07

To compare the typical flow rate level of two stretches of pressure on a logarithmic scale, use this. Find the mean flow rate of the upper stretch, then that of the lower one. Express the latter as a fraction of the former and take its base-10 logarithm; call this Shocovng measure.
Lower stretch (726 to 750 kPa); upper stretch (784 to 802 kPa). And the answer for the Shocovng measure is -0.0122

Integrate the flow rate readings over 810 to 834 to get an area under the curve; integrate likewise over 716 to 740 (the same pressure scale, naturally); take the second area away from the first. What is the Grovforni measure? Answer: 72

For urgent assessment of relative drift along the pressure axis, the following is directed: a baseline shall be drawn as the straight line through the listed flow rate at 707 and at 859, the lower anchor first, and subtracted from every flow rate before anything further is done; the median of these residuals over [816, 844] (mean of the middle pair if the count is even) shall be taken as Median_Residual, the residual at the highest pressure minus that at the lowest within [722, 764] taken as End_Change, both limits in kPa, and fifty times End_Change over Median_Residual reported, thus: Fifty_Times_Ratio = 141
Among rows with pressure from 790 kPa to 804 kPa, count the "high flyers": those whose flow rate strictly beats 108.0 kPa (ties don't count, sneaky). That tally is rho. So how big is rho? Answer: 6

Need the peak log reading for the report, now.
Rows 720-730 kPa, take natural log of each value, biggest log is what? 4.69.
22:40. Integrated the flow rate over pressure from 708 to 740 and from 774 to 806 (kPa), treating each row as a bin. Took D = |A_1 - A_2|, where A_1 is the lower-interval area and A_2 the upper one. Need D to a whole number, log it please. 104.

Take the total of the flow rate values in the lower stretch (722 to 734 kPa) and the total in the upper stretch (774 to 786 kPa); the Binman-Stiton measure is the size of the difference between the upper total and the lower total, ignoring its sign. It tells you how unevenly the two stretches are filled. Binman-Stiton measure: 19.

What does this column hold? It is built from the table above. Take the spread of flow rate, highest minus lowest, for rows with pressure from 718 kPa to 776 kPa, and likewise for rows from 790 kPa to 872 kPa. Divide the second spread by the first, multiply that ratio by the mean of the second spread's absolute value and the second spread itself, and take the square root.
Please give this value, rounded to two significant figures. 11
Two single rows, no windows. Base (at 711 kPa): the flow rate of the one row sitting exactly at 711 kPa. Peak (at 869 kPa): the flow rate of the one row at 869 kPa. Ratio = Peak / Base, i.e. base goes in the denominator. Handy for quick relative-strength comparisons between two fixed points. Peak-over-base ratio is 1.04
